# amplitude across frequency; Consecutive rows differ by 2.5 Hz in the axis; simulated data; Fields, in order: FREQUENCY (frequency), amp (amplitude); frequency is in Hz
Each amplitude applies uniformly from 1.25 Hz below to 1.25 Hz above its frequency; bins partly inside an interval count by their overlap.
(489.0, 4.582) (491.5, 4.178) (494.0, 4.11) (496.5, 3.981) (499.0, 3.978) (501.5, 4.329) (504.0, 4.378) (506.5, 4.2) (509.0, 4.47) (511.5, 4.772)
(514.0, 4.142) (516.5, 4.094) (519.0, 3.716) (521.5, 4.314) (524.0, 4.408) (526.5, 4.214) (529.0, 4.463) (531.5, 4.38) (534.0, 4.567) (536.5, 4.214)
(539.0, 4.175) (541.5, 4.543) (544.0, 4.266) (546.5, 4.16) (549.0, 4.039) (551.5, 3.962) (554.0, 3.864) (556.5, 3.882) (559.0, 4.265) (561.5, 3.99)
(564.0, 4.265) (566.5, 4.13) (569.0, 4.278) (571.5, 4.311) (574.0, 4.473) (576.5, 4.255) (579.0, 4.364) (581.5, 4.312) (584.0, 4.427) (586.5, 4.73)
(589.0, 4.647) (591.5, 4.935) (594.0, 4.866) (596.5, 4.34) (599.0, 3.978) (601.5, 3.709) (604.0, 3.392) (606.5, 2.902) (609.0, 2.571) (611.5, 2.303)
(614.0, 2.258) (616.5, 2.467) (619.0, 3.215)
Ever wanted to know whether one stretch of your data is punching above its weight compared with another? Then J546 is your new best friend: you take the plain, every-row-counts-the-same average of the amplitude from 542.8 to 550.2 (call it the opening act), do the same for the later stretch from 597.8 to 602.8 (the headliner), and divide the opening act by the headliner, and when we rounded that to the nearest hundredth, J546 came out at 1.08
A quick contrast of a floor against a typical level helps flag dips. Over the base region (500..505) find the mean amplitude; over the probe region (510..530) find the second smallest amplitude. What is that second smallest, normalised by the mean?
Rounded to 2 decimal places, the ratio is 0.94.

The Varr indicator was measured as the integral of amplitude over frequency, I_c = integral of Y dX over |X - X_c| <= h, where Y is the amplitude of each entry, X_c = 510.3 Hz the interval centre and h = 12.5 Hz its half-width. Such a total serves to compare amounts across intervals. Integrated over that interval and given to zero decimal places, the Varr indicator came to 106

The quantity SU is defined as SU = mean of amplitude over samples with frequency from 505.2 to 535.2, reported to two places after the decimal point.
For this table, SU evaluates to 4.31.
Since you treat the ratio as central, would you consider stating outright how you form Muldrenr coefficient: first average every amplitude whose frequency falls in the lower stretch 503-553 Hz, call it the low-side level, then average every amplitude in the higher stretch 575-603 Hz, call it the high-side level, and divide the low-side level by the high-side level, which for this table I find 0.97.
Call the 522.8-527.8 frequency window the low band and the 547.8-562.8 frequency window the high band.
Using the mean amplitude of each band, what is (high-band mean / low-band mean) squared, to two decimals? 0.86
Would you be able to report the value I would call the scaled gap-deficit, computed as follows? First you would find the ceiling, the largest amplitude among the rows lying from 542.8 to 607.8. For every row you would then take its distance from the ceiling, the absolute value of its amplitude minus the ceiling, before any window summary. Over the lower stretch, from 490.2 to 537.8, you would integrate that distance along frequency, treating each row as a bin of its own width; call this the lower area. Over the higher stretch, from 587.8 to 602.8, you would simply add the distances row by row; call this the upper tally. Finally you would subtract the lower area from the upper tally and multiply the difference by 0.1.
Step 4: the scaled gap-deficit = -2.9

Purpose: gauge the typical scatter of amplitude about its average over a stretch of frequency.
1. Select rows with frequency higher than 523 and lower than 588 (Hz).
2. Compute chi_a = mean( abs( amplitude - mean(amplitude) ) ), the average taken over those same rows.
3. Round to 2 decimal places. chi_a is 0.16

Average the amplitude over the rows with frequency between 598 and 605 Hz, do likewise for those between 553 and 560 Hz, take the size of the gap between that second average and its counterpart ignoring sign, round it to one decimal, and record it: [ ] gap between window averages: 0.3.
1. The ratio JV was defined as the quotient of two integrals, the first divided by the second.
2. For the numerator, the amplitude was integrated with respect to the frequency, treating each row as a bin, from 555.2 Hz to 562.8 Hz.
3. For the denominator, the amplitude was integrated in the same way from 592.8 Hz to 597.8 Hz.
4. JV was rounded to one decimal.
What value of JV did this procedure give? 1.3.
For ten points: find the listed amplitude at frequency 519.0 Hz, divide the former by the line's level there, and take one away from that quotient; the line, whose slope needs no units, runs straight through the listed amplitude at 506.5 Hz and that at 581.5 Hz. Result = -0.119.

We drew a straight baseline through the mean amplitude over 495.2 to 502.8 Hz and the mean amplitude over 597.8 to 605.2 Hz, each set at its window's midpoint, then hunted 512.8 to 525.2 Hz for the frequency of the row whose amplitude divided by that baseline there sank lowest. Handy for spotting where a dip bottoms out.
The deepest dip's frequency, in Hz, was 519.0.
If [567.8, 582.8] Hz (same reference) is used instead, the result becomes 569.0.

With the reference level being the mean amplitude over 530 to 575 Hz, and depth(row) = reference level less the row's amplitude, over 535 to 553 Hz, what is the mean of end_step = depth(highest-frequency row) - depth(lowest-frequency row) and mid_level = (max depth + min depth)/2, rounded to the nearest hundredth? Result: 0.10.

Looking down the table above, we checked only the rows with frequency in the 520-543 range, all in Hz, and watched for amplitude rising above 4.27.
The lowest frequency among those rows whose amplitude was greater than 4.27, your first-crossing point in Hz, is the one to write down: 521.5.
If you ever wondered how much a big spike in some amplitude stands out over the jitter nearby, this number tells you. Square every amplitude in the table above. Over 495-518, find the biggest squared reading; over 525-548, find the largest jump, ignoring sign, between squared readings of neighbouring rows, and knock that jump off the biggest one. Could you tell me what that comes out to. 20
